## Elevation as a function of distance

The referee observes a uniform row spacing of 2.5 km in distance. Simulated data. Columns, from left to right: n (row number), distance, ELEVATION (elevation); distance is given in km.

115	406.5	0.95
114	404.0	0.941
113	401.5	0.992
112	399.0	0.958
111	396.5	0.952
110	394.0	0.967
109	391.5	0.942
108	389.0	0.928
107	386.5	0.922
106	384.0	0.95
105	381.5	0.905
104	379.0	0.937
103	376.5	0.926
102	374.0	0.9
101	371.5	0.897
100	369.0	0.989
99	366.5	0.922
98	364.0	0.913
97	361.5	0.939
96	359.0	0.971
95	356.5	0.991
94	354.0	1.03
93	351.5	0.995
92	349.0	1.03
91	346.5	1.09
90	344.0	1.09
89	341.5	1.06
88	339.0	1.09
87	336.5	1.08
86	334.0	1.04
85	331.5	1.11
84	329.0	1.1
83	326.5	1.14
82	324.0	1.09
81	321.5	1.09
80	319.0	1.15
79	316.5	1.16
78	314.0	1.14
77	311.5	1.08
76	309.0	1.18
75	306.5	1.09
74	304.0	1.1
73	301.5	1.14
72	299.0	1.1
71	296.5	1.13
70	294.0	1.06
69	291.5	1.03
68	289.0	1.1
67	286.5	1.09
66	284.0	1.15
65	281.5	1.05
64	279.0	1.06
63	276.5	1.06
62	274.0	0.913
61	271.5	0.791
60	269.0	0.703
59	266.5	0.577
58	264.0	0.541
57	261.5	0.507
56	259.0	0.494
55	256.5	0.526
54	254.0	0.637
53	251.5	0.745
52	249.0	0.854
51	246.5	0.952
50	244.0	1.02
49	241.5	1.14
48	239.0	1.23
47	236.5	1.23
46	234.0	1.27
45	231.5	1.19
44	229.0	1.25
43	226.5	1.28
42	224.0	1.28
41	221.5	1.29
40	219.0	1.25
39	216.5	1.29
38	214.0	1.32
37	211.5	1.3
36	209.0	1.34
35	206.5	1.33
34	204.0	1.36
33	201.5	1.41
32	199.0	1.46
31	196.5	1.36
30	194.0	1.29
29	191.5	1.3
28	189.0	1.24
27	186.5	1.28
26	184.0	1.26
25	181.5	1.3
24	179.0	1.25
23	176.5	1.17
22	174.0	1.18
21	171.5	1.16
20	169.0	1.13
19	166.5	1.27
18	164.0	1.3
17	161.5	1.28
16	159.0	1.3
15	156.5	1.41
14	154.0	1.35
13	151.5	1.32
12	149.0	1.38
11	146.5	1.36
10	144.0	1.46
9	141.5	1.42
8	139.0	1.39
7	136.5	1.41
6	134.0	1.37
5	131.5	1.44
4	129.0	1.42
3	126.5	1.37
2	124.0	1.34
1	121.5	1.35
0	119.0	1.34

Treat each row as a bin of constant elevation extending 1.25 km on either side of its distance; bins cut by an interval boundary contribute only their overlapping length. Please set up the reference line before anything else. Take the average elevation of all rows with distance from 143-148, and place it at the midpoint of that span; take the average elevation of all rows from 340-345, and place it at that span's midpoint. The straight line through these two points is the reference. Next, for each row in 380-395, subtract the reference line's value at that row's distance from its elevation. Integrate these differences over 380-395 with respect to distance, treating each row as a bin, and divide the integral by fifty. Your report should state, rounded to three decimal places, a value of -0.019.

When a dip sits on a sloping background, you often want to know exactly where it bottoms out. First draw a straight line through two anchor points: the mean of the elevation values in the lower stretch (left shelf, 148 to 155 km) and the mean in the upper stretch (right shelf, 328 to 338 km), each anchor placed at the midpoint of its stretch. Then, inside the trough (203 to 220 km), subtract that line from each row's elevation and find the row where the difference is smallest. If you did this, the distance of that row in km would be 219.0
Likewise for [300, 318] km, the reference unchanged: 311.5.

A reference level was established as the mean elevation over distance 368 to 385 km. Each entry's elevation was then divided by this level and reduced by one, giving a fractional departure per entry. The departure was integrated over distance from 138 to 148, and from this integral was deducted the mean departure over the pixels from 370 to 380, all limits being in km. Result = 5.2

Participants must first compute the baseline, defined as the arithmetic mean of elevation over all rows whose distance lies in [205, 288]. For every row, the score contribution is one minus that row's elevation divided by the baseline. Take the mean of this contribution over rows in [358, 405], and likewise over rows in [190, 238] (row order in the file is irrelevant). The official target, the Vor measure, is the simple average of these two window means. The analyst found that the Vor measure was -0.10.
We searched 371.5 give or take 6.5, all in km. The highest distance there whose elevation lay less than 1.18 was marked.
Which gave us 376.5 km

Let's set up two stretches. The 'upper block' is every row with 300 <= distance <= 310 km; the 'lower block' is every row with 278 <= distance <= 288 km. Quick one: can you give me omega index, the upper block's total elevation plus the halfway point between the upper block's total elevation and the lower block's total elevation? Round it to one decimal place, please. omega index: 8.9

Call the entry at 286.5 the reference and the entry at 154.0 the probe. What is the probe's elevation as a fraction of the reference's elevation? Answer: 1.24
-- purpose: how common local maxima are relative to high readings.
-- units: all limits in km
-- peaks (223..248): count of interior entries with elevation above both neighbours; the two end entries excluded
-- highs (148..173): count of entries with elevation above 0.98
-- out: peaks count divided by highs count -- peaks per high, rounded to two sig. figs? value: 0.10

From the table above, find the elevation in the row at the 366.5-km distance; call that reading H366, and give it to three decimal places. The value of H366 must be 0.922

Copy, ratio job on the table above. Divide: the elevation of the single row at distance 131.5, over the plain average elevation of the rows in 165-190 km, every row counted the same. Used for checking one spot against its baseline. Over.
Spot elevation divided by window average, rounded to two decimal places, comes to 1.18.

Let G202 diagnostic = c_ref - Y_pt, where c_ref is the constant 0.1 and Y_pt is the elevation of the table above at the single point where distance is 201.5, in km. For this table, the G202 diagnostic -1.31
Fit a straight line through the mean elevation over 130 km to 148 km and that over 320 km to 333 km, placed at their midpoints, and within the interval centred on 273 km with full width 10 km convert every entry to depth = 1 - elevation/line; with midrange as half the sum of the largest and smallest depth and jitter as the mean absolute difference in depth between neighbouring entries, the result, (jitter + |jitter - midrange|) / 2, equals 0.130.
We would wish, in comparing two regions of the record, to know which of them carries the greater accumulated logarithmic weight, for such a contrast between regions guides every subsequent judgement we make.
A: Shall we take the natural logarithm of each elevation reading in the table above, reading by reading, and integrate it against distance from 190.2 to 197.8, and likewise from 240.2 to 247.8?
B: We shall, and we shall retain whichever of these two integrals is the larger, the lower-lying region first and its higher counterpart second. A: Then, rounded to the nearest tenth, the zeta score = 2.1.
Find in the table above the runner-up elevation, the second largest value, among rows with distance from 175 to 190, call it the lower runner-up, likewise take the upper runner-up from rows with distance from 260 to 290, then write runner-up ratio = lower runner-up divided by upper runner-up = 1.16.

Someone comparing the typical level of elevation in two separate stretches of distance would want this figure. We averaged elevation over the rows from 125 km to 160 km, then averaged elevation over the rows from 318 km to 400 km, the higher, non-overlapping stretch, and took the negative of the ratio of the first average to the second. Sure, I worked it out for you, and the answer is -1.38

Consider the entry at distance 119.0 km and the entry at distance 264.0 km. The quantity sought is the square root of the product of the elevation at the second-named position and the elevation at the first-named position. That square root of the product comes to 0.85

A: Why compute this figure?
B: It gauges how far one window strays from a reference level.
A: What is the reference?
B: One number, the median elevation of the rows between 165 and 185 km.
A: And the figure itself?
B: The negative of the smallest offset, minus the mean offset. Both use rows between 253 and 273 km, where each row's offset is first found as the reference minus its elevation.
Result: -1.0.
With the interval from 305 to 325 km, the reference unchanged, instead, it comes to -0.1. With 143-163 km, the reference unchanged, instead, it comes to 0.4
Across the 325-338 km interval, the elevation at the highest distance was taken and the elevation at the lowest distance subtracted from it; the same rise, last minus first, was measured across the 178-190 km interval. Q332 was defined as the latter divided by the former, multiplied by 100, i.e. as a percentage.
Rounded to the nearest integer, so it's 17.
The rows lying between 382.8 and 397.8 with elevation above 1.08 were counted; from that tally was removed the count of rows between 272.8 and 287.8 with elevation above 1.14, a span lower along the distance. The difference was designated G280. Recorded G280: -1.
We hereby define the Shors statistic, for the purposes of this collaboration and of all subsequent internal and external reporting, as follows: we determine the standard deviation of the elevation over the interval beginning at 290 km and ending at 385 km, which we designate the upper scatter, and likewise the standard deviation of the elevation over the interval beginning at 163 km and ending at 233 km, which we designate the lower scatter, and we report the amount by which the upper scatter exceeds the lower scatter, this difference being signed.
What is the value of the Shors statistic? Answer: 0.01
